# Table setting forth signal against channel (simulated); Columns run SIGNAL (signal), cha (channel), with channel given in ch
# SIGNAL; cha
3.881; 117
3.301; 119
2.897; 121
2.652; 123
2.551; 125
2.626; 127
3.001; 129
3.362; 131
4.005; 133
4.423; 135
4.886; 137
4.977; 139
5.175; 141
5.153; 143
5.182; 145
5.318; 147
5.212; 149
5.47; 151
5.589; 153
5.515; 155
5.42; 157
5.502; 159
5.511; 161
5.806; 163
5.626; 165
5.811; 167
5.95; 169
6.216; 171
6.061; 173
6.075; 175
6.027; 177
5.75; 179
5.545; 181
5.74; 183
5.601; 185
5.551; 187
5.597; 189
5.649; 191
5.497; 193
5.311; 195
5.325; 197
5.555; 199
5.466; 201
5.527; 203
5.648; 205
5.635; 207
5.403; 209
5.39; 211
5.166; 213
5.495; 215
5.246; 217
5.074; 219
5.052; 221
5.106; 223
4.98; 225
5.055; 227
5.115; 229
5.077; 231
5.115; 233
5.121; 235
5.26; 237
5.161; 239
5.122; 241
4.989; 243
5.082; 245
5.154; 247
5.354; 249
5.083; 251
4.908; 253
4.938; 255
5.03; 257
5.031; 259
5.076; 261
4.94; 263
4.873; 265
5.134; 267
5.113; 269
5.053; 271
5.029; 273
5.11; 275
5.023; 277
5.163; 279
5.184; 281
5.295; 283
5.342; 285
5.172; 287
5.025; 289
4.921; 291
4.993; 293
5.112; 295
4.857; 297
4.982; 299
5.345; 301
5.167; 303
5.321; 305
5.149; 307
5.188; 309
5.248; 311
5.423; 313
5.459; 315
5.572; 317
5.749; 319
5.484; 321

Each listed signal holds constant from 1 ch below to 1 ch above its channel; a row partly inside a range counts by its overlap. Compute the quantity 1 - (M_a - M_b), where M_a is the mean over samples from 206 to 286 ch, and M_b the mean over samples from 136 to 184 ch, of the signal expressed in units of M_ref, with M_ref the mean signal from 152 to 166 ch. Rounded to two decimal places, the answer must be 1.08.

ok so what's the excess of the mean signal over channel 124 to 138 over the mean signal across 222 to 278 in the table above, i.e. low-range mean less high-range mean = -1.5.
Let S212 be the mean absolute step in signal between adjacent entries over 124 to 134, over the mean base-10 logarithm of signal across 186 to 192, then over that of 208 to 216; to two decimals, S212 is 0.67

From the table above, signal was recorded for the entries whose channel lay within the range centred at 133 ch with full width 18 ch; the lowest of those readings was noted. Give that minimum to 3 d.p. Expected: 2.551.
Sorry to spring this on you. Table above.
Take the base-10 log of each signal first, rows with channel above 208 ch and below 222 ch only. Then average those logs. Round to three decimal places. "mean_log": 0.721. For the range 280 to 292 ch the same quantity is 0.712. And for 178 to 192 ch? 0.751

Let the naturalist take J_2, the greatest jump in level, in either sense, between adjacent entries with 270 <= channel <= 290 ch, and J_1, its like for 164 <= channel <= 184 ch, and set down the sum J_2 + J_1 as 0.45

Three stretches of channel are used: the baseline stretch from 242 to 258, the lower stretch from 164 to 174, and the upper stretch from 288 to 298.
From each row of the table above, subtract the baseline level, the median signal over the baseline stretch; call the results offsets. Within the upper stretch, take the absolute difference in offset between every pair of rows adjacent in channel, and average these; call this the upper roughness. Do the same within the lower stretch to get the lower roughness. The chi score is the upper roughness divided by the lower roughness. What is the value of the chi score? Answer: 0.7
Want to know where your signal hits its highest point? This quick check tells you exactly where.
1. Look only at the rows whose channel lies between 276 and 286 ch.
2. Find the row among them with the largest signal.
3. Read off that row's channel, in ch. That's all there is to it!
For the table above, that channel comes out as 285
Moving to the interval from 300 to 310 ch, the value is 301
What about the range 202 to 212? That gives 205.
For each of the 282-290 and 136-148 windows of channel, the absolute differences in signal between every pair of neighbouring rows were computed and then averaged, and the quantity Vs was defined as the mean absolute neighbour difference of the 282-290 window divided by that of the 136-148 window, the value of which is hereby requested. 1.3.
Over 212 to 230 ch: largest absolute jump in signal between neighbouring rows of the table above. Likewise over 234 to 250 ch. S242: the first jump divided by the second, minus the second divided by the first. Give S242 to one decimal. 1.0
